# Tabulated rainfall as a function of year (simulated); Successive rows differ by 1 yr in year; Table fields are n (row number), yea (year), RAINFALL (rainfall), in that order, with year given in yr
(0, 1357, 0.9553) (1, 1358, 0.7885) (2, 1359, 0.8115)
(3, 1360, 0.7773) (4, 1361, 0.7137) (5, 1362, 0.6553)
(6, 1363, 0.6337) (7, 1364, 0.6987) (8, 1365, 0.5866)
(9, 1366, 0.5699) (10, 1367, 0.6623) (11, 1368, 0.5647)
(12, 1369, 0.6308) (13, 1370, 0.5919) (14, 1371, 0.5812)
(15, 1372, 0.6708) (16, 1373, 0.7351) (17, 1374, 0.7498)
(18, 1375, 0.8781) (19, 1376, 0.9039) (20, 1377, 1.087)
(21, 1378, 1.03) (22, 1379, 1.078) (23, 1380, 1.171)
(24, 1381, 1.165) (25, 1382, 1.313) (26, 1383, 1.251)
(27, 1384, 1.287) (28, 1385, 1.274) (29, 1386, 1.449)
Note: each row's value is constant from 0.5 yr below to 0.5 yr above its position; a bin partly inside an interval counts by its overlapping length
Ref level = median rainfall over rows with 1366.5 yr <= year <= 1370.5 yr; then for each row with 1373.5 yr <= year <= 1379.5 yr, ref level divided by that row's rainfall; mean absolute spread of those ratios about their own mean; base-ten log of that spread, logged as -1.11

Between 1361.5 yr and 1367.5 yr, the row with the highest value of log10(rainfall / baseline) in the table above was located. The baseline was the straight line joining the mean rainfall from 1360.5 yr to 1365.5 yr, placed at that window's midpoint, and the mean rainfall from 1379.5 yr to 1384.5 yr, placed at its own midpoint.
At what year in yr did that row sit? 1362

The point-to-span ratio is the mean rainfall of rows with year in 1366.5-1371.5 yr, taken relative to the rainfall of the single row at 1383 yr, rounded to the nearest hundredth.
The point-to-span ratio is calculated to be 0.48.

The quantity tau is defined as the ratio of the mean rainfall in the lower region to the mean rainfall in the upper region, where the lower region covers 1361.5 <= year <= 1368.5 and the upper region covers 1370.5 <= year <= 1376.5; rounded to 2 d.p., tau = 0.83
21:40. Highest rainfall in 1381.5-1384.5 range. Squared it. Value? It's 1.72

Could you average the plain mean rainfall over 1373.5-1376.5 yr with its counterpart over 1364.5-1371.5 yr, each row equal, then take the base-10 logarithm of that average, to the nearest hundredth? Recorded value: -0.14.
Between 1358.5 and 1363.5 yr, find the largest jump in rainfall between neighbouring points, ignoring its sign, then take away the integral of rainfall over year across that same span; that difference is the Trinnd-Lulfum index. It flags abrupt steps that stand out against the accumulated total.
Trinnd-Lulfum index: -3.5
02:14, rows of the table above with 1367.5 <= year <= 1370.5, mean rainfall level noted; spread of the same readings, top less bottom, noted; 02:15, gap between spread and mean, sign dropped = 0.53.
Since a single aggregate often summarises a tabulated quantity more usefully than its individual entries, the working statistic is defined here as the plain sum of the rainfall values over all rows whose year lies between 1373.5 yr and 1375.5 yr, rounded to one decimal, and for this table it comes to 1.6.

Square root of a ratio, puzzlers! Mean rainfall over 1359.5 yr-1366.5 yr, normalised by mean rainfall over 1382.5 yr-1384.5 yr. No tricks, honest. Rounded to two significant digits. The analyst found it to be 0.72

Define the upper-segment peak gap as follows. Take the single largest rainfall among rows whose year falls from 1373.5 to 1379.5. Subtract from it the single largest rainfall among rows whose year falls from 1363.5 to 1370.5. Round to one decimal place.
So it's 0.4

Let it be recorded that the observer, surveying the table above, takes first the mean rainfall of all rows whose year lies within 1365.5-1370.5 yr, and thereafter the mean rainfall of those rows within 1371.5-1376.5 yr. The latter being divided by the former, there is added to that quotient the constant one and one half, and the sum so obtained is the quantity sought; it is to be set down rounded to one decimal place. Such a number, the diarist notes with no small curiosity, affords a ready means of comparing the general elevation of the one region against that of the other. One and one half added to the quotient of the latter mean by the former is 2.8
